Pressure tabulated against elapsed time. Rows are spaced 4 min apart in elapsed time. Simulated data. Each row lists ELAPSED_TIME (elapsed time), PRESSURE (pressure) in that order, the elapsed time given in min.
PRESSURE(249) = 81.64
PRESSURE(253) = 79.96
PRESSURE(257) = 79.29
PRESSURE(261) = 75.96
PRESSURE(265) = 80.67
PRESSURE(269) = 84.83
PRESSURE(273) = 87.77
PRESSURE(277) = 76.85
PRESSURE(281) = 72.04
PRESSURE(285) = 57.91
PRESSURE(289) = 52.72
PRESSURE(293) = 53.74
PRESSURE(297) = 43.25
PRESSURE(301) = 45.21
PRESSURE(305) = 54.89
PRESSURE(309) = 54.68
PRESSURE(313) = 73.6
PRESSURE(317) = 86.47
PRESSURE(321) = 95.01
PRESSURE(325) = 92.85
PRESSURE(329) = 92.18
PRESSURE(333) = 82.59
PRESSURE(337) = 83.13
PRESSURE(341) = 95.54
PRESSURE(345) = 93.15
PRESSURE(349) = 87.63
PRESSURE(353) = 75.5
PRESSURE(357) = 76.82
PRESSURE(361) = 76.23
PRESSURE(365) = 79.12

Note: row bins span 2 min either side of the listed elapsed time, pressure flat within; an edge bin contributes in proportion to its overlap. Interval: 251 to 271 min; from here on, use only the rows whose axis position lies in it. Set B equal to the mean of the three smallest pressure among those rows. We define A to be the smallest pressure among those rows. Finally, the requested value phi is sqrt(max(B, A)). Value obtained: 8.9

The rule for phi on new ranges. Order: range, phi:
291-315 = 6.9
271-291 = 7.8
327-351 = 9.2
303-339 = 7.8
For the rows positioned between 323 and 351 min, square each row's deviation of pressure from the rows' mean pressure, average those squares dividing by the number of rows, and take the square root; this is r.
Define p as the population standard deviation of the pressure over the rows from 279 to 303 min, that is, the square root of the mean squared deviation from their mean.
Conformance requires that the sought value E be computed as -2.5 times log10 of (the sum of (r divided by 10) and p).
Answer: -2.49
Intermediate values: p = 9.4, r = 4.8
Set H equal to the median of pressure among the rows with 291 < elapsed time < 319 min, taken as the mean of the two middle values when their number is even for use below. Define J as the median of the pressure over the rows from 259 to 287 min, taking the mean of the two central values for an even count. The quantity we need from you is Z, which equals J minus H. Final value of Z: 22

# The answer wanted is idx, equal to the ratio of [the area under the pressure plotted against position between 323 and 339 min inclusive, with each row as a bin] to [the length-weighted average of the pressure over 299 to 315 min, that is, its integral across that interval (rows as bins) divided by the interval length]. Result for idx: 25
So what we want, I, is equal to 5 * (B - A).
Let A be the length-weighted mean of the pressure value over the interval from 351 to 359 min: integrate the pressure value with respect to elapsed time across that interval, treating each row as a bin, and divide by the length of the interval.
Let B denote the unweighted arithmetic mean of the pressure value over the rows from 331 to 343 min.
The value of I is 55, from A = 76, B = 87.1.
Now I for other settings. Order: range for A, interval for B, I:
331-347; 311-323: -18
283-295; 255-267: 119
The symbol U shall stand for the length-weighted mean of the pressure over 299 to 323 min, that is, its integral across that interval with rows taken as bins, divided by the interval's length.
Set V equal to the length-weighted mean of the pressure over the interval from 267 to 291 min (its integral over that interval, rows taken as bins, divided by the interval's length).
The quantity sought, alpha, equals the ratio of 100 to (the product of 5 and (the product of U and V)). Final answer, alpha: 0.0041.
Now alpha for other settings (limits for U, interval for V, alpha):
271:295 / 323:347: 0.0033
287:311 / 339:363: 0.0047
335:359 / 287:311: 0.0046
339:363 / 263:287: 0.0031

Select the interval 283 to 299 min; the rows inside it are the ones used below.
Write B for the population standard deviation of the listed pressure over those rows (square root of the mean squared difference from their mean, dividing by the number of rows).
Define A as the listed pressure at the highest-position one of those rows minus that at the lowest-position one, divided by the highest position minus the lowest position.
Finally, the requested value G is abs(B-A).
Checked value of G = 6.6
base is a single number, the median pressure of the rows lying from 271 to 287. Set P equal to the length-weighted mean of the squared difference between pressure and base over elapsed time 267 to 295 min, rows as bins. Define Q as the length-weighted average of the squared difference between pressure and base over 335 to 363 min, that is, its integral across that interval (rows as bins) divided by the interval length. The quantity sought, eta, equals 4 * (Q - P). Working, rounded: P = 210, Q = 151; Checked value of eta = -238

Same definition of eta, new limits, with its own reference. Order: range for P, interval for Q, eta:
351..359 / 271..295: 895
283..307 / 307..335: -1297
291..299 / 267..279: -2415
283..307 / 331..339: -1973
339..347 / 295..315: 492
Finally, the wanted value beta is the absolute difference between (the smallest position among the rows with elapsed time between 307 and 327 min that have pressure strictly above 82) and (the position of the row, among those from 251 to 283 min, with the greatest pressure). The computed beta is 44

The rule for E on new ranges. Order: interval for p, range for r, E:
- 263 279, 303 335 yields -1.88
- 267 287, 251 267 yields -2.58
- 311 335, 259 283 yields -2.24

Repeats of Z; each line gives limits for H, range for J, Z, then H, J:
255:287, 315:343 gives 14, 78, 92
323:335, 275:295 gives -34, 92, 58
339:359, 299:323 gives -23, 88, 64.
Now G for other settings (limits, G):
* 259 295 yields 13.3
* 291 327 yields 18.2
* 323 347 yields 5.1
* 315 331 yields 2.7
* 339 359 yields 9.4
